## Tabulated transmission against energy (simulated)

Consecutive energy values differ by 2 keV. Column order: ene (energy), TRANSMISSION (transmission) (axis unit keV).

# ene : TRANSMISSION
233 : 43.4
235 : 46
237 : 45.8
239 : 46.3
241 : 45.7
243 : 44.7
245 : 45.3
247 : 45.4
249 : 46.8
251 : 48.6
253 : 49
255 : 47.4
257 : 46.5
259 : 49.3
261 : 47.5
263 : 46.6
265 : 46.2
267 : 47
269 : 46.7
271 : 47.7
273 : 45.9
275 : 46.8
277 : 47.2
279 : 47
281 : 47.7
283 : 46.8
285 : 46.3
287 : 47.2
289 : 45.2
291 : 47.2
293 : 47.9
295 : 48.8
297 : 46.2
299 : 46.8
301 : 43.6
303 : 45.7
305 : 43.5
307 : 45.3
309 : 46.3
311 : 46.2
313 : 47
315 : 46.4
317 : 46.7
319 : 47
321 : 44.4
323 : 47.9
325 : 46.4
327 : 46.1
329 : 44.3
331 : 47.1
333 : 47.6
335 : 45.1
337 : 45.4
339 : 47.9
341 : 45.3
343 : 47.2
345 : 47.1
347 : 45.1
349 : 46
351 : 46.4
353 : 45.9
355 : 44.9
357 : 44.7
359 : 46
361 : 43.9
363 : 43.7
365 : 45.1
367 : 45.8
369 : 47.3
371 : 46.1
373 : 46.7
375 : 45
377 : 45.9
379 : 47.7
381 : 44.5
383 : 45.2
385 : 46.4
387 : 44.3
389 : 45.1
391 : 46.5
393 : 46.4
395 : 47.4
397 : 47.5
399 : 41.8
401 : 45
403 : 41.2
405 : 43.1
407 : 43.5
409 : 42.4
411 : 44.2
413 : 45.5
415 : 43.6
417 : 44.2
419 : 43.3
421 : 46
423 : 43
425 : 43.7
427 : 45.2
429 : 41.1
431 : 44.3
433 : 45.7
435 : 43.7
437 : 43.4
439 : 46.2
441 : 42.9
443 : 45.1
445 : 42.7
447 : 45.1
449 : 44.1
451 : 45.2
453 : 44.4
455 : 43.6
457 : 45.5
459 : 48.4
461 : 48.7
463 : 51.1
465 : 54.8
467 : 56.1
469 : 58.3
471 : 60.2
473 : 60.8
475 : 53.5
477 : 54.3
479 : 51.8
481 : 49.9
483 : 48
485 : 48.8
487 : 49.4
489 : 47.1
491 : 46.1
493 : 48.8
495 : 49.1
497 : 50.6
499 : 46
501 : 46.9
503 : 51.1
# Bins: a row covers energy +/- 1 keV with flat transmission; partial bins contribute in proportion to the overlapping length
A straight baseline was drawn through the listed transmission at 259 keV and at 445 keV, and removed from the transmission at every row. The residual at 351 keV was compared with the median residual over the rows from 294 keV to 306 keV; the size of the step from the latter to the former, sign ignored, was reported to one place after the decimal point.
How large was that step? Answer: 2.3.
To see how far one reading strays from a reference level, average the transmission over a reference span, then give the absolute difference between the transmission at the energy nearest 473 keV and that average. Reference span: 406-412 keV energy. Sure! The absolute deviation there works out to 17.4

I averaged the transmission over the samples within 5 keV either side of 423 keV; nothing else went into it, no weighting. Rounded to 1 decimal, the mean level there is 44.2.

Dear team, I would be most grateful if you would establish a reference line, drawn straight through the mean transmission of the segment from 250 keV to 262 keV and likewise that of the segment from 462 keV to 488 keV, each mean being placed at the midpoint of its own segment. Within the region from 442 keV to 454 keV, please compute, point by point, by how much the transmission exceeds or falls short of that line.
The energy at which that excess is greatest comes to 443 keV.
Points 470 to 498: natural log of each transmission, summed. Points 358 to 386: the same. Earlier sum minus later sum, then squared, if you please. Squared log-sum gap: 2.5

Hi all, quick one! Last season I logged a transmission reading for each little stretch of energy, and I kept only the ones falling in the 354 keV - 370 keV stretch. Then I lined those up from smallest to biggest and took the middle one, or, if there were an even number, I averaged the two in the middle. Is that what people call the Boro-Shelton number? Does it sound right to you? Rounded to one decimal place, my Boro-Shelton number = 45.0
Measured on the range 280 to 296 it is 47.2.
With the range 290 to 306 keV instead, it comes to 46.5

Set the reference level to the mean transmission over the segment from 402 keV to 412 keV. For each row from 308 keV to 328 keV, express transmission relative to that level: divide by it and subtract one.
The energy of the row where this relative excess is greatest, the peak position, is 323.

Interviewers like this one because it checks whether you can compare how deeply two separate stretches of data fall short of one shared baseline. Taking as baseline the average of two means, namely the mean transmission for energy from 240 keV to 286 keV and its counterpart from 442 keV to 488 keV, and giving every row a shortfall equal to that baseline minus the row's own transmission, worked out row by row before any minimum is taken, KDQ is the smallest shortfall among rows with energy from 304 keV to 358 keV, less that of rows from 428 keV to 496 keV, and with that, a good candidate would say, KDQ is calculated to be 12.9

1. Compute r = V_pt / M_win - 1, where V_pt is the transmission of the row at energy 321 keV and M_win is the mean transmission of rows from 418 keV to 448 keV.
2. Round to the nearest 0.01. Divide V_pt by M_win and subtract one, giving 0.01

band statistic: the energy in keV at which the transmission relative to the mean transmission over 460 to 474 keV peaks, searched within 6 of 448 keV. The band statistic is 451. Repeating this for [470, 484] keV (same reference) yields 473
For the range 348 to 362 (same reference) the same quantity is 351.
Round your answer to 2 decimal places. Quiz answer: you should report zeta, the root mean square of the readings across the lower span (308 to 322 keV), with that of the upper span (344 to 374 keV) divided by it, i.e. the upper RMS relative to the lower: 0.99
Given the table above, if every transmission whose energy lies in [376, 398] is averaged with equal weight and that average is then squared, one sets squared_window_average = 2124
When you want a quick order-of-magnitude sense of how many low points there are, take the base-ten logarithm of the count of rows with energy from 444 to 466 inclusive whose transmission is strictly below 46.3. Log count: 0.85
